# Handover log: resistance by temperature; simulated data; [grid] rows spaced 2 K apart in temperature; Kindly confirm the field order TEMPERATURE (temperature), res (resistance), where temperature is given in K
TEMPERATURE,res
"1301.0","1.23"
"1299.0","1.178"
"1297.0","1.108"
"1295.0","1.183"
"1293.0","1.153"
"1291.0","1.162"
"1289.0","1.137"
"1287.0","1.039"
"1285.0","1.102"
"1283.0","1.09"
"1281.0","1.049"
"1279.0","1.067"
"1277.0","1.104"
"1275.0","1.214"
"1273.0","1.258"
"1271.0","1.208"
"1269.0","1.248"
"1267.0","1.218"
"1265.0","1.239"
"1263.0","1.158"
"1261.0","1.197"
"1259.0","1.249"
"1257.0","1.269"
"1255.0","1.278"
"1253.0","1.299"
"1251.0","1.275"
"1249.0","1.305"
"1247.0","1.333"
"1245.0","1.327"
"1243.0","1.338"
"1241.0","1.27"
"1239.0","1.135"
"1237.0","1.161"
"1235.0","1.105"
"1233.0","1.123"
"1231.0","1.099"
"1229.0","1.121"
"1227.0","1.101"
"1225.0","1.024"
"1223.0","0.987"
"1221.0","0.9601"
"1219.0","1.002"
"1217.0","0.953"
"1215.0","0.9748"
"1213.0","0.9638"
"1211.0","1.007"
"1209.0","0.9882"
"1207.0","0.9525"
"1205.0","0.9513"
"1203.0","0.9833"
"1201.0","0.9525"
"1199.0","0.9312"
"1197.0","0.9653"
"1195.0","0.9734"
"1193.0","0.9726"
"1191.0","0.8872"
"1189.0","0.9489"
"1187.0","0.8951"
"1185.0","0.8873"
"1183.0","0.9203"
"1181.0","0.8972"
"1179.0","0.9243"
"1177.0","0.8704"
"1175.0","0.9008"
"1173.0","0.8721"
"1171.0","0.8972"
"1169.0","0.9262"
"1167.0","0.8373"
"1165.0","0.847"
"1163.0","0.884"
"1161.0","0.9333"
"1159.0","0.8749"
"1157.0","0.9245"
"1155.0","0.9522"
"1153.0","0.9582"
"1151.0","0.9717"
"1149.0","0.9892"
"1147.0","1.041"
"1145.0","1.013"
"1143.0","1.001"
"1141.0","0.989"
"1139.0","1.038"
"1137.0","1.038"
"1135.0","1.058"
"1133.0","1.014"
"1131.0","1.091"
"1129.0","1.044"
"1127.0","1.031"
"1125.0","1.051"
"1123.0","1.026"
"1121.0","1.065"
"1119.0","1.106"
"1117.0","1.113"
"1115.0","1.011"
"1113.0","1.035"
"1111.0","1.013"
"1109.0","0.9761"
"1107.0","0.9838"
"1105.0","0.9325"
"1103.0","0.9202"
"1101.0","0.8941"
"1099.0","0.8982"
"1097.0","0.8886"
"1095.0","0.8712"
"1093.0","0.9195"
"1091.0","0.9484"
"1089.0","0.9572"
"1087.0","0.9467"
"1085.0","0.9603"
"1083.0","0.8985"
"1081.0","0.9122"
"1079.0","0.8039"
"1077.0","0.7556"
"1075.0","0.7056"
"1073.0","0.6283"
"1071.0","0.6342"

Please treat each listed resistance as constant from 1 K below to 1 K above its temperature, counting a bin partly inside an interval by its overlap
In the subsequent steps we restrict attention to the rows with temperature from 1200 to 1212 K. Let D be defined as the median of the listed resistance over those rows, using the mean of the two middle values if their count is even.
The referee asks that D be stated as 0.97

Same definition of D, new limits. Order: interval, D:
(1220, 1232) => 1.06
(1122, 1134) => 1.04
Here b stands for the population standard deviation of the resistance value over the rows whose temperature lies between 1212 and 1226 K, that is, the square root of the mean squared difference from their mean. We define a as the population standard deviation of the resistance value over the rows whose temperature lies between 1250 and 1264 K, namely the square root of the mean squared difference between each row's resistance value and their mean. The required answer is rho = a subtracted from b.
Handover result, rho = -0.023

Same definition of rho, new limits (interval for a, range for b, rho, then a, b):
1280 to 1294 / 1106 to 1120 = 0.006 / 0.045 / 0.051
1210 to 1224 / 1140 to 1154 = 0.006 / 0.019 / 0.025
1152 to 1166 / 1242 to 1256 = -0.015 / 0.039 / 0.024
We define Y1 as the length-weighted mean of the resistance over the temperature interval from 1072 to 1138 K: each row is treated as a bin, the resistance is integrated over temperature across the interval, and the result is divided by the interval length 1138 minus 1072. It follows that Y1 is 0.95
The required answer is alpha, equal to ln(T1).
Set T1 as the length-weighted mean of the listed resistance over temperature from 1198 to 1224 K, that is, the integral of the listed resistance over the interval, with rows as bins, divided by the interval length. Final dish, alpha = -0.03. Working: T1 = 0.97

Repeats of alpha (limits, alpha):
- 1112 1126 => 0.06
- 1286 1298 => 0.12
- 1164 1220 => -0.07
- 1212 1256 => 0.13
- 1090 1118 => -0.04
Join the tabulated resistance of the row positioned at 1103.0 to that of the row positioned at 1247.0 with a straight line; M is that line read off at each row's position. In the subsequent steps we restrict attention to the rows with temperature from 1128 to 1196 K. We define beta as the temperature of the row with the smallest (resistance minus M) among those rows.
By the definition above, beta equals 1191.0 K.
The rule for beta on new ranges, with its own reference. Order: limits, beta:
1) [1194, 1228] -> 1221.0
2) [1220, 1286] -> 1281.0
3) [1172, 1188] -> 1185.0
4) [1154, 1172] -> 1167.0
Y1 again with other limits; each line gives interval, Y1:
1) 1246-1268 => 1.26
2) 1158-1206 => 0.91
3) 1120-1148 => 1.04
